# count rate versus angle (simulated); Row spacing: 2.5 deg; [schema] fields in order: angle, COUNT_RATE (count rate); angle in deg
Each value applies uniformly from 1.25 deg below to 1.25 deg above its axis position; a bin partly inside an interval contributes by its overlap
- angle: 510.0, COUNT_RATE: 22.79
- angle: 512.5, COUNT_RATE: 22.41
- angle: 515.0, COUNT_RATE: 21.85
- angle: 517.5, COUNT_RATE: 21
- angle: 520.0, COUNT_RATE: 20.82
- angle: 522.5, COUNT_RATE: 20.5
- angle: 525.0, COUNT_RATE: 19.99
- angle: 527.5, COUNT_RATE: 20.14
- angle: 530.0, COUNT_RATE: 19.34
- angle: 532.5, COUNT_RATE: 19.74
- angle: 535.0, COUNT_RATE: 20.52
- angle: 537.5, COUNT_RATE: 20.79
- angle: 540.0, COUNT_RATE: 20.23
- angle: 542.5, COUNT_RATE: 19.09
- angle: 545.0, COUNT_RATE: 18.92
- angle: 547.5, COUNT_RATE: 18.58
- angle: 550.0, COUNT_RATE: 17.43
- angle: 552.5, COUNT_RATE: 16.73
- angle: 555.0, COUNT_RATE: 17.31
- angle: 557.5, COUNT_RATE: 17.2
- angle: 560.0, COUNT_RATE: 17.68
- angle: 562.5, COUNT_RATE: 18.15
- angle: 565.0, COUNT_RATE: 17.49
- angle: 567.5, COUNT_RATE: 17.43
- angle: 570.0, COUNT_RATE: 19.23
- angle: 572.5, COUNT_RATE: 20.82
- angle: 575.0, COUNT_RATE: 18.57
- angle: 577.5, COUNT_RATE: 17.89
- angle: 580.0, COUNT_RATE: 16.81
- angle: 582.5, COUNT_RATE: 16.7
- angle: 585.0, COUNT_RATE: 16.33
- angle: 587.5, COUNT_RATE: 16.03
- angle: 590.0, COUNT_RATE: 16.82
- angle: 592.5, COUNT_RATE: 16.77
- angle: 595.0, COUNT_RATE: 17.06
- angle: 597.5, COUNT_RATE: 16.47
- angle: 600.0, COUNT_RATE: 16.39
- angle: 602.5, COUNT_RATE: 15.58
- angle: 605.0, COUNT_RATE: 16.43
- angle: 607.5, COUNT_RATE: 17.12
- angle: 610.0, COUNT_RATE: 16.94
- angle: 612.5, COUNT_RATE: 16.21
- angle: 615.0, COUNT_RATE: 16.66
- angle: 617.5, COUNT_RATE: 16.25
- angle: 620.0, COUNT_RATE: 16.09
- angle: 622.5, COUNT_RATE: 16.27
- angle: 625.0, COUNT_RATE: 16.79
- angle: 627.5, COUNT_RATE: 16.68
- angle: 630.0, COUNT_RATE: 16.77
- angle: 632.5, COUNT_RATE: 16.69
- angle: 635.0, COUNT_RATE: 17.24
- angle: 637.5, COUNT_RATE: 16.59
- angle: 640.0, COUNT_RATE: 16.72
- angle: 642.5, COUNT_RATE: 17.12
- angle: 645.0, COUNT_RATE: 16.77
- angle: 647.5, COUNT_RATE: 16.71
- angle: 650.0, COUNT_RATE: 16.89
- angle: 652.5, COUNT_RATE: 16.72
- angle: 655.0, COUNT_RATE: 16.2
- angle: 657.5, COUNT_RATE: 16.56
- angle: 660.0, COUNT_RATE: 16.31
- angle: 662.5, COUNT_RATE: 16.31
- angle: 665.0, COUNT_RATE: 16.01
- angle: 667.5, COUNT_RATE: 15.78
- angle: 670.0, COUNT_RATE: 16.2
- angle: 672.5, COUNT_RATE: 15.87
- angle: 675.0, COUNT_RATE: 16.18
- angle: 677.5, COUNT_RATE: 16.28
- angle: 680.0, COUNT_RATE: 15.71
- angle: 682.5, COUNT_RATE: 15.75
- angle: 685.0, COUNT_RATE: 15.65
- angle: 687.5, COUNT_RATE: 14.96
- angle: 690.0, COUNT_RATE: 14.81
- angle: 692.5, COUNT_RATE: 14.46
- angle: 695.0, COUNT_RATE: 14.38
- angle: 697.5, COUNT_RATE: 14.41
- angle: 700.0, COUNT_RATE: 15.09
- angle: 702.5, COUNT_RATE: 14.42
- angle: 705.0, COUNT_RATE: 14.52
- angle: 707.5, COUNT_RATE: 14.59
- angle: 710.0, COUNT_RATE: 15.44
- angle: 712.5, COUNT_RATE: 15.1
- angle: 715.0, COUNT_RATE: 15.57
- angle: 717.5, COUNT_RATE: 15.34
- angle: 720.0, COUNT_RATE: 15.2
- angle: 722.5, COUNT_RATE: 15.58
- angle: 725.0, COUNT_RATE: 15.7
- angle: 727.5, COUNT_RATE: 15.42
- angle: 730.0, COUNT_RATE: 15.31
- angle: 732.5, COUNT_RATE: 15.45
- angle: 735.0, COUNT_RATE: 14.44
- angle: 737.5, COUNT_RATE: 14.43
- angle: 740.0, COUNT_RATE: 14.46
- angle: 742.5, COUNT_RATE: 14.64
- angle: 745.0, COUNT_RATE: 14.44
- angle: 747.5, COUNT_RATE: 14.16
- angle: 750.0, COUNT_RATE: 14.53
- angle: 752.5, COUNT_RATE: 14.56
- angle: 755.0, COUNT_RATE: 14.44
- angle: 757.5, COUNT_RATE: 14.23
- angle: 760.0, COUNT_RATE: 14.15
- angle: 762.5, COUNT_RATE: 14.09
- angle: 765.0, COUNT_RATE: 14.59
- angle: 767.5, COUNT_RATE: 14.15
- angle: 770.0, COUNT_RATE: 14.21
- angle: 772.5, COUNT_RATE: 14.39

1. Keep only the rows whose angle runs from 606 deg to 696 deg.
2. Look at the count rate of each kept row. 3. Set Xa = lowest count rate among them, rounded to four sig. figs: 14.38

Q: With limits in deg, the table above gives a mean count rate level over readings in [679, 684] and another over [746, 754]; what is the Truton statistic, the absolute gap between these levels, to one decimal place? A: 1.3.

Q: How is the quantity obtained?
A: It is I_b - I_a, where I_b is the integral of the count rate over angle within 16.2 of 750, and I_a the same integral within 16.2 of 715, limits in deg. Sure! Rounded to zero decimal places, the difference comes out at -25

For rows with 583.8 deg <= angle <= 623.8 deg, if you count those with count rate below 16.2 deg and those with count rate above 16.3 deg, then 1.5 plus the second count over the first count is 5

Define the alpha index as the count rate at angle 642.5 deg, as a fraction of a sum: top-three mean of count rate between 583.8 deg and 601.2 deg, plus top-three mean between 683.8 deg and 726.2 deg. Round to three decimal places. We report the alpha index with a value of 0.526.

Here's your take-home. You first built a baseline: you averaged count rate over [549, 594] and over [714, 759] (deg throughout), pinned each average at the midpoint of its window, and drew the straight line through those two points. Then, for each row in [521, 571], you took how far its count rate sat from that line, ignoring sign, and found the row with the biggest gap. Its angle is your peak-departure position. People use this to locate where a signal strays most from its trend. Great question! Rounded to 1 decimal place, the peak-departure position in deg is 537.5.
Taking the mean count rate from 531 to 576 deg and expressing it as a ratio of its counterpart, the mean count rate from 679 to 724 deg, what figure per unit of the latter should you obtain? 1.24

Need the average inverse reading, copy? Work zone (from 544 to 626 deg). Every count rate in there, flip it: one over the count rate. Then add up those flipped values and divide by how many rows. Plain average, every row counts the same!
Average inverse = 0.058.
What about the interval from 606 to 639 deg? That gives 0.060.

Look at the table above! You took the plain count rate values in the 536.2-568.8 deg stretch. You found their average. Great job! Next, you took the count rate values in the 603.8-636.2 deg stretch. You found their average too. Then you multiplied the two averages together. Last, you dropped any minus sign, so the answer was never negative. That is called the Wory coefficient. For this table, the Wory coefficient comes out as 303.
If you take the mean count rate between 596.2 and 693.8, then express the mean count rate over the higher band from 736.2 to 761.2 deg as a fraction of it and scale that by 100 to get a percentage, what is 88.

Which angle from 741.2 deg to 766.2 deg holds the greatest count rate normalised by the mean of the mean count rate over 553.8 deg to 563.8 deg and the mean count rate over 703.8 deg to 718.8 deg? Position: 742.5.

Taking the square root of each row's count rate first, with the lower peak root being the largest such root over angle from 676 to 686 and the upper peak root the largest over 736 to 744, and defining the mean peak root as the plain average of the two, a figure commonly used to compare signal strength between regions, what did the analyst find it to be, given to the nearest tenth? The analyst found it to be 3.9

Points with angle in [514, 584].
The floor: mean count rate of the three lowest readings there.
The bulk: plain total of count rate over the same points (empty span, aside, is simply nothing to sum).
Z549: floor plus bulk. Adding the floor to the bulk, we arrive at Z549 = 548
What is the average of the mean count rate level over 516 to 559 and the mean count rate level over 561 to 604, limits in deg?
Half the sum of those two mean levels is 18.3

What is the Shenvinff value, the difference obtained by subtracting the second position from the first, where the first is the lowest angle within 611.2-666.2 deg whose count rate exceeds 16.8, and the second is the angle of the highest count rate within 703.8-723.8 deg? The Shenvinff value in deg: -87.5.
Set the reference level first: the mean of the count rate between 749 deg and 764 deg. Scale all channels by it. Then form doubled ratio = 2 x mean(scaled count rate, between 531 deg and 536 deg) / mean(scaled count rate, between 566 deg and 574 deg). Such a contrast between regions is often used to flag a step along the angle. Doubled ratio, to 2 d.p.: 2.10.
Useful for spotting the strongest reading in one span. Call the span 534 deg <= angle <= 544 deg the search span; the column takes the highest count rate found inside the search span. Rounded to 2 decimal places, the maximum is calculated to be 20.79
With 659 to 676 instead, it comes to 16.31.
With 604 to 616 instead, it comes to 17.12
